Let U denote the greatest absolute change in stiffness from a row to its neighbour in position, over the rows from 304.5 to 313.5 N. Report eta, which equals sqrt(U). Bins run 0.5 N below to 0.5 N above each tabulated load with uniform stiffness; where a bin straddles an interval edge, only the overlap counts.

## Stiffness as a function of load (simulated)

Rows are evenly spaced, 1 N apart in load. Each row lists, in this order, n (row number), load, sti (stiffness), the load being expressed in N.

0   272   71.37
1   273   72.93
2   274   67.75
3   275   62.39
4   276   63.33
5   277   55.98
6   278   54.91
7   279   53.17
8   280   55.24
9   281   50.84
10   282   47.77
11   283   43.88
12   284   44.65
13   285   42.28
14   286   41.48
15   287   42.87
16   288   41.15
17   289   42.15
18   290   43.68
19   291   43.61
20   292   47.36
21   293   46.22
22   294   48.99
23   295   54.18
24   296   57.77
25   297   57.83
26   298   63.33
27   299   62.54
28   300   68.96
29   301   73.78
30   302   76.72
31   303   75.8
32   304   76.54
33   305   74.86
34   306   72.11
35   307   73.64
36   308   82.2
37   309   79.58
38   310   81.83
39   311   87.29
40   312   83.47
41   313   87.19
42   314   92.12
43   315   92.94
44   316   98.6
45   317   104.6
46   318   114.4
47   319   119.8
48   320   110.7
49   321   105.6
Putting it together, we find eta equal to 2.93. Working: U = 9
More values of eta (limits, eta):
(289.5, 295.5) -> 2.28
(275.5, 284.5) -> 2.71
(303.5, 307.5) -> 1.66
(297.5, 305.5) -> 2.53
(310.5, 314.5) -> 2.22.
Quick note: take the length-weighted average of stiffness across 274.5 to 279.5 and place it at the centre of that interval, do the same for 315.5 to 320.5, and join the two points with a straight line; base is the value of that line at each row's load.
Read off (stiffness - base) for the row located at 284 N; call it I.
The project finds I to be -22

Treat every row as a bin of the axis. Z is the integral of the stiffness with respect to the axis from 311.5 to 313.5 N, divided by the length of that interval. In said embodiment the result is 85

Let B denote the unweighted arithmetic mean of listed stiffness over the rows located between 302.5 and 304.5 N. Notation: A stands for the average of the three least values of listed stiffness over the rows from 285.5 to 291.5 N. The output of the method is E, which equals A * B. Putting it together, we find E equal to 3168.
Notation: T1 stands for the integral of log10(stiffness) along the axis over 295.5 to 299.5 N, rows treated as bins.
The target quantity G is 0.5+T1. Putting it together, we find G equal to 8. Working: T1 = 7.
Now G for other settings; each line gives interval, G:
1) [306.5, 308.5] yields 4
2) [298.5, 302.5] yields 8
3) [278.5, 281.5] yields 6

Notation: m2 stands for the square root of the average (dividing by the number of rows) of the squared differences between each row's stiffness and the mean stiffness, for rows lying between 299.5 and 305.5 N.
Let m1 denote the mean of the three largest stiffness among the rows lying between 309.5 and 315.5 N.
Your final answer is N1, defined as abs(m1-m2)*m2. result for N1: 233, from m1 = 91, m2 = 2.6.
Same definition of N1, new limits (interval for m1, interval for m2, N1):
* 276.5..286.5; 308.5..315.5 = 237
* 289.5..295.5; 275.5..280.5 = 164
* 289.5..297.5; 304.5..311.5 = 261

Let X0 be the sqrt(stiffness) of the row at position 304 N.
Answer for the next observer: 9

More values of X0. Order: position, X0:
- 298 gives 8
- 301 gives 9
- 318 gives 11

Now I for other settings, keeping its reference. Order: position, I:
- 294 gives -30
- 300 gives -18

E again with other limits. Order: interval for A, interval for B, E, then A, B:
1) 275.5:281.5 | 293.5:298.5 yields 2989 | 53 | 56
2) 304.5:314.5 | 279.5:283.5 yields 3635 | 74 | 49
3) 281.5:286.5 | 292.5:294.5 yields 2025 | 43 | 48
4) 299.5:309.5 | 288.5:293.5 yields 3192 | 72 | 45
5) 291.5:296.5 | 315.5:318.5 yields 5031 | 48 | 106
